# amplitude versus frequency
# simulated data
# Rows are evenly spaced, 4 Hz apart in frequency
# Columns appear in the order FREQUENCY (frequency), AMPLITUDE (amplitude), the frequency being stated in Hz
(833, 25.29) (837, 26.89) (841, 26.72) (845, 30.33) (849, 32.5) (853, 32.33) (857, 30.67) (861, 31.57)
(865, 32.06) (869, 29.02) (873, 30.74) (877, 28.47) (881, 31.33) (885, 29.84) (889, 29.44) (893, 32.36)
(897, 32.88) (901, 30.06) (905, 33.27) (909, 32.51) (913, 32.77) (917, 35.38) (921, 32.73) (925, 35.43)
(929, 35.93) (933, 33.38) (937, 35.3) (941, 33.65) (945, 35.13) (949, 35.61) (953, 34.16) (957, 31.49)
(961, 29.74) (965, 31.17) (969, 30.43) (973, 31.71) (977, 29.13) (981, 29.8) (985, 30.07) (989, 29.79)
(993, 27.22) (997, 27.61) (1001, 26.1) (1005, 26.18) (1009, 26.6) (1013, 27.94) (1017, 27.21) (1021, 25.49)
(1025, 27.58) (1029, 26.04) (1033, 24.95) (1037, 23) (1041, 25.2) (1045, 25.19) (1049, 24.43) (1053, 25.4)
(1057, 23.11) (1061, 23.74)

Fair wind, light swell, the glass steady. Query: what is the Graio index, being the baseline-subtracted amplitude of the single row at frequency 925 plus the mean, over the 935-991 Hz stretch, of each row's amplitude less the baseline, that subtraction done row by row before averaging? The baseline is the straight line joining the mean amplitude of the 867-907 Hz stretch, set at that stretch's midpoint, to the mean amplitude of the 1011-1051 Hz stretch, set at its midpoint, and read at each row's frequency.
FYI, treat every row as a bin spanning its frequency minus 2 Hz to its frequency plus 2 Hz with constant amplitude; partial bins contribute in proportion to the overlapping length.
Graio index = 10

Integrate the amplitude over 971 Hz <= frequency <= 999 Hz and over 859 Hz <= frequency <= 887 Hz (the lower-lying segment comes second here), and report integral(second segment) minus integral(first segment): 31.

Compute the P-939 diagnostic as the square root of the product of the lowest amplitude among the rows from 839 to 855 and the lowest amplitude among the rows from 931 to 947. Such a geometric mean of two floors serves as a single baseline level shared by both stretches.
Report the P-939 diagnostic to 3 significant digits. 29.9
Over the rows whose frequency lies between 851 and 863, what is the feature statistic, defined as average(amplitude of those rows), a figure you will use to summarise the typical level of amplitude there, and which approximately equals 31.5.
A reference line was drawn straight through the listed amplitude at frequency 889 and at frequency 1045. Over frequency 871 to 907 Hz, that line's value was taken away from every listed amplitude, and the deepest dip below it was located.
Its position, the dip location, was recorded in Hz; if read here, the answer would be 877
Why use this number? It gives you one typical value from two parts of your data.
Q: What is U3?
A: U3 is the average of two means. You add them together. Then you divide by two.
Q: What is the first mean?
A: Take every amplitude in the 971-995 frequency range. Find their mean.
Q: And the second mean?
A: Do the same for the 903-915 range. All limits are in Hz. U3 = 31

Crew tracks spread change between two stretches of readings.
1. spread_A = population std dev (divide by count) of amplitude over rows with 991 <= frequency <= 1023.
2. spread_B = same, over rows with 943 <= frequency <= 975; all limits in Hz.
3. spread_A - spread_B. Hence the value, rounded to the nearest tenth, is -1.3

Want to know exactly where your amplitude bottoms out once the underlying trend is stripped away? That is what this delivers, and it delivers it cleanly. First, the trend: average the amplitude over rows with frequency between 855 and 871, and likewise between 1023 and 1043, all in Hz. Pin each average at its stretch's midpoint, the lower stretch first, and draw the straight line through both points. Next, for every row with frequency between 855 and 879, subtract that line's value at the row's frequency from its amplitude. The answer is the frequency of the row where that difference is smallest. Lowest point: 877 Hz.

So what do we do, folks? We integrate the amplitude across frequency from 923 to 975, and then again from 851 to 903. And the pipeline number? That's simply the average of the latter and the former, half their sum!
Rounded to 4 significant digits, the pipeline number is 1668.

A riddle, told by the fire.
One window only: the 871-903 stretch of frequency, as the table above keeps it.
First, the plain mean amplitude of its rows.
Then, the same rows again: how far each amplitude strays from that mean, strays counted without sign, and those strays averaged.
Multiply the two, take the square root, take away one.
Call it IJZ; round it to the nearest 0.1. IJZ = 5.0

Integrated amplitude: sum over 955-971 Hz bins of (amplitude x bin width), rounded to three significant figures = 491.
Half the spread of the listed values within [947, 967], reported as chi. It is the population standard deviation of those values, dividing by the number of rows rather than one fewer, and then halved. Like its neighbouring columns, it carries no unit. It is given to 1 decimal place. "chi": 1.1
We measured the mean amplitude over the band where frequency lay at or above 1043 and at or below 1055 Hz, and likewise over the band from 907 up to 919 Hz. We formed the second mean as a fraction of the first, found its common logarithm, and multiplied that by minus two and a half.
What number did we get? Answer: -0.32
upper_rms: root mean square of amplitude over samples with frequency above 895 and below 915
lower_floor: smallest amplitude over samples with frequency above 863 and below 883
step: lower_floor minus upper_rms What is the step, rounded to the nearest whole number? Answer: -4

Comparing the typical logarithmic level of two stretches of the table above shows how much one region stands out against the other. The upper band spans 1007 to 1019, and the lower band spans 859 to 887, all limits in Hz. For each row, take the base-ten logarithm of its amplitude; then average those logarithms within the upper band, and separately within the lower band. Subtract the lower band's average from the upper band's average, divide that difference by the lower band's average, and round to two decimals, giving -0.03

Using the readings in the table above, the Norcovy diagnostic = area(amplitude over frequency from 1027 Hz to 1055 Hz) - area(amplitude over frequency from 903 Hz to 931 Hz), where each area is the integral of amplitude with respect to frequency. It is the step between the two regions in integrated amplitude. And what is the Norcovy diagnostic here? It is -255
